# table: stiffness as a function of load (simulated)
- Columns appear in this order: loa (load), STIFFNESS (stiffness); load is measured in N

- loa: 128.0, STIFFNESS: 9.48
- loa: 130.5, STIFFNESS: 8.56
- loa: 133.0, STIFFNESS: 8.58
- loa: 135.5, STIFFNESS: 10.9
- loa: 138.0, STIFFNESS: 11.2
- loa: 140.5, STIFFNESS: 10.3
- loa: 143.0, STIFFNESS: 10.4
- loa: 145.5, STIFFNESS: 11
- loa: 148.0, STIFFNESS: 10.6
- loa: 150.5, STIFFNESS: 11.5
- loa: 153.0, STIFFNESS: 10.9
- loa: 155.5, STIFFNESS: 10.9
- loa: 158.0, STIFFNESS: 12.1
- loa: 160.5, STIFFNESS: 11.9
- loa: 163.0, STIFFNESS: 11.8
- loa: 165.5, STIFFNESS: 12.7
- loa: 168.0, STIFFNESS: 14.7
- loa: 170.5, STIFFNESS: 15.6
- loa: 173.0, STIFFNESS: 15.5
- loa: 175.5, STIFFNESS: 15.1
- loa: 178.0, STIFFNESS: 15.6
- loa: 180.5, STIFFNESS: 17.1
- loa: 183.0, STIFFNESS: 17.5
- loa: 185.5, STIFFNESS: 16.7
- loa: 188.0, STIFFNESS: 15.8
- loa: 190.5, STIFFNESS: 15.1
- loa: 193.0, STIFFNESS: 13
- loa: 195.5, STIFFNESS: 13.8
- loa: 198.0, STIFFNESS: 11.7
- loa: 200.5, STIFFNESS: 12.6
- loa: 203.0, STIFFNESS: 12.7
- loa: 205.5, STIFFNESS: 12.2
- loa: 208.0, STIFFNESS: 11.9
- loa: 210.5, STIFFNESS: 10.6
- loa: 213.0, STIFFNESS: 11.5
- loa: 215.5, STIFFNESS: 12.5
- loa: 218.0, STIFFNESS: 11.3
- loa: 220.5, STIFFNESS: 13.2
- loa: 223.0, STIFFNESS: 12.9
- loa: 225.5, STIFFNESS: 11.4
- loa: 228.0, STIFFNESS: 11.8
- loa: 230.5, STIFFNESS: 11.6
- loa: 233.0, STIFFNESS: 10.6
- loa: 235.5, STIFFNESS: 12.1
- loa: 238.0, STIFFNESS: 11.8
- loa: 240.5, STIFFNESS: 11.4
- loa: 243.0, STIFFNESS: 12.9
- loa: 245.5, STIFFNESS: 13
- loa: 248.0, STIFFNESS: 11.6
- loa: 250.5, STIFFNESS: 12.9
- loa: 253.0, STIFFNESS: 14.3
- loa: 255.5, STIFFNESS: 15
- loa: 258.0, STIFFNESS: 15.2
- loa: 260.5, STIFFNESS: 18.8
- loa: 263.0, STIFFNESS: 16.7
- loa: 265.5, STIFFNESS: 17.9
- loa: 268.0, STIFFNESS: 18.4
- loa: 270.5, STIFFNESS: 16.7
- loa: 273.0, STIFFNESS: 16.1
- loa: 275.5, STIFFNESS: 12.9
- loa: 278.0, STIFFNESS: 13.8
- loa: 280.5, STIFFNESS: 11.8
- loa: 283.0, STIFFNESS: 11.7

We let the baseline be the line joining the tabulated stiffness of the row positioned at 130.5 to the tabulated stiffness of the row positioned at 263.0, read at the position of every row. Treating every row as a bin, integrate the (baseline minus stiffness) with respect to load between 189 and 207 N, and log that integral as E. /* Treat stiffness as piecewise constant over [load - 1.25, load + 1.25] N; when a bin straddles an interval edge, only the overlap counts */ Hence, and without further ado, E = -6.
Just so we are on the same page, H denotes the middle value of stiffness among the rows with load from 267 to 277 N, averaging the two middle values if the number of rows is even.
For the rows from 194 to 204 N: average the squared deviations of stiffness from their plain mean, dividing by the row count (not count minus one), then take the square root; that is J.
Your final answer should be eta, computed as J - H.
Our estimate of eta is -15.7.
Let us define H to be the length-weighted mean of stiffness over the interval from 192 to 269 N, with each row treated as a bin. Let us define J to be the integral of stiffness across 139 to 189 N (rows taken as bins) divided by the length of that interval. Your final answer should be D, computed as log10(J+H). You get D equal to 1.42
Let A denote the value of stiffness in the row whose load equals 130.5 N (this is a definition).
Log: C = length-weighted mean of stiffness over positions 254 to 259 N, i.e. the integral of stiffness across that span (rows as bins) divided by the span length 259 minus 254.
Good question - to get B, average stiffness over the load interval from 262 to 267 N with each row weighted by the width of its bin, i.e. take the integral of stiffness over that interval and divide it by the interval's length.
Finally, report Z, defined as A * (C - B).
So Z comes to -20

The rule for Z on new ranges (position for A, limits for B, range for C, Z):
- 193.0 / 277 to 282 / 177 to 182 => 49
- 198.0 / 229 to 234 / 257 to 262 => 69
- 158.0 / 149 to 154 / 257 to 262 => 71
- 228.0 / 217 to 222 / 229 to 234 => -14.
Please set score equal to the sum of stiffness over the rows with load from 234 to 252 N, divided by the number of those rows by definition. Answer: 12.2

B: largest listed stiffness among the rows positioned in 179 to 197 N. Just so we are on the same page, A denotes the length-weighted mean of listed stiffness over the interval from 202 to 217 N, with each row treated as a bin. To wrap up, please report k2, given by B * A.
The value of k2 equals 208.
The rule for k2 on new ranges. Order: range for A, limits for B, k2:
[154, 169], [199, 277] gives 231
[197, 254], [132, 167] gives 154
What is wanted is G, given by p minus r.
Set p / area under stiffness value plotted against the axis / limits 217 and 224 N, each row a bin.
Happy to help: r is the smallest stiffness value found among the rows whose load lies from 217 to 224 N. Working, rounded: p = 87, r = 11.3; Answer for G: 76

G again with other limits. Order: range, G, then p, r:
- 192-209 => 202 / 214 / 11.7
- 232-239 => 70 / 81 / 10.6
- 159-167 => 86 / 98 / 11.8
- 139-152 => 130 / 140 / 10.3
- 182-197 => 215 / 228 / 13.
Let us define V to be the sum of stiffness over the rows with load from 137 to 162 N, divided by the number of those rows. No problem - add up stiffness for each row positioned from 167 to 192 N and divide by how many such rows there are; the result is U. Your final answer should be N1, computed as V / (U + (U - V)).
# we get 0.5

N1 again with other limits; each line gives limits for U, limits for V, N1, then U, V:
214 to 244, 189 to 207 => 1.2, 12.0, 13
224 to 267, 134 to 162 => 0.7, 13.5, 11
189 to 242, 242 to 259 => 1.3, 12.2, 14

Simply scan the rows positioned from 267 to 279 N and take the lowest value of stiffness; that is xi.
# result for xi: 12.9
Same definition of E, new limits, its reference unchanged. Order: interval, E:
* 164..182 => -72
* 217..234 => 43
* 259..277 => 5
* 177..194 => -67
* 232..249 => 57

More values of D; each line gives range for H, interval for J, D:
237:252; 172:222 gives 1.42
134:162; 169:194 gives 1.43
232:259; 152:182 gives 1.42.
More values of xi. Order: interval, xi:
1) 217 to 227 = 11.3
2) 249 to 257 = 12.9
